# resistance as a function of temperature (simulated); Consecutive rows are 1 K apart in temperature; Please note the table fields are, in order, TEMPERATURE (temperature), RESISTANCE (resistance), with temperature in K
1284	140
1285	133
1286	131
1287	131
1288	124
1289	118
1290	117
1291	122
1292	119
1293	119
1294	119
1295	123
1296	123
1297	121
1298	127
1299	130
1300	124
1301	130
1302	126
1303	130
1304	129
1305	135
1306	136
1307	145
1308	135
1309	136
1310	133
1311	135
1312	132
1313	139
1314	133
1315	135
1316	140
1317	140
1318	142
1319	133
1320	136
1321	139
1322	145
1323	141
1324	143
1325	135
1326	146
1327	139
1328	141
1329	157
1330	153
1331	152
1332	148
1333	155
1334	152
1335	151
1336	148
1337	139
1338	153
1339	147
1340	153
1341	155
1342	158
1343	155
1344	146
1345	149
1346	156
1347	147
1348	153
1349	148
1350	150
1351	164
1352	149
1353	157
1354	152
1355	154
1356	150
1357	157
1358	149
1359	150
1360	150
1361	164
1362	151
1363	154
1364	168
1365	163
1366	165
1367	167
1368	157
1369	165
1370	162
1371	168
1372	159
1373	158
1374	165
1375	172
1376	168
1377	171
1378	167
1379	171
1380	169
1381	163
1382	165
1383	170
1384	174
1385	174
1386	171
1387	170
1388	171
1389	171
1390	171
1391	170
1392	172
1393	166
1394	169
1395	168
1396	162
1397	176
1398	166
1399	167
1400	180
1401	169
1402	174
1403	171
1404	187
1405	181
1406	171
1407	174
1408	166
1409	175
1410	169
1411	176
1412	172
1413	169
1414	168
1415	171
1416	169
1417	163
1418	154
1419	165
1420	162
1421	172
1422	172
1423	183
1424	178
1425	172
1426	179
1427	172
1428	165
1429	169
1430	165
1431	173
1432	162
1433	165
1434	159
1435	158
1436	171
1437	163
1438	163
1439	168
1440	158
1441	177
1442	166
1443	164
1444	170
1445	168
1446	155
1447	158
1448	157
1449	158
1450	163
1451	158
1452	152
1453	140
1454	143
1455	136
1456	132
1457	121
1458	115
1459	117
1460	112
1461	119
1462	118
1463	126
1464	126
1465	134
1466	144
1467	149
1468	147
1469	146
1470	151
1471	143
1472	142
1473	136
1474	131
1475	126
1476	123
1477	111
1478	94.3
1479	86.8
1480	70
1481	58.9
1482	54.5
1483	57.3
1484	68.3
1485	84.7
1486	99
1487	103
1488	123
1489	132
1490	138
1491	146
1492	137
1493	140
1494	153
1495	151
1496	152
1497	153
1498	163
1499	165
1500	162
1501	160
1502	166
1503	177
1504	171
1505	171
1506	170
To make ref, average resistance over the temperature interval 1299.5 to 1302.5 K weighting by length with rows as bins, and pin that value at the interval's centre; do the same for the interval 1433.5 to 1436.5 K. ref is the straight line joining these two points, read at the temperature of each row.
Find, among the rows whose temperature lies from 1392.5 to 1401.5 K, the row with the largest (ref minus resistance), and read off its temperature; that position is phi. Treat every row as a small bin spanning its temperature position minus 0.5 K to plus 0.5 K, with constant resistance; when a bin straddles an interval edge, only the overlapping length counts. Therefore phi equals 1396 K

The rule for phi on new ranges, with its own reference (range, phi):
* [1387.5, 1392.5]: 1391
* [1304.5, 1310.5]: 1310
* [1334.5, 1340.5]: 1337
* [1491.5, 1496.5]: 1492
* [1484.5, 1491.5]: 1485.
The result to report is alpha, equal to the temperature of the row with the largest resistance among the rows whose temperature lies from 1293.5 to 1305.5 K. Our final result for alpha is 1305 K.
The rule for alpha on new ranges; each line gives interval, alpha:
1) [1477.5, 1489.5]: 1489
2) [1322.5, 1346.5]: 1342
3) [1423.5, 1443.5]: 1426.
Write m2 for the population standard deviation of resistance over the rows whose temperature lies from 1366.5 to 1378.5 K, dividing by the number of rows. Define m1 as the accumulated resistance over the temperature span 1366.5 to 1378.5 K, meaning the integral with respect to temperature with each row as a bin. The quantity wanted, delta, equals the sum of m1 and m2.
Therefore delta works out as 1984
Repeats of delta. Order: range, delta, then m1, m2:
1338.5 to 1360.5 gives 3353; 3349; 4.3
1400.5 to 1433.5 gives 5639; 5633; 6.5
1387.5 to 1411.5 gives 4127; 4122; 5.4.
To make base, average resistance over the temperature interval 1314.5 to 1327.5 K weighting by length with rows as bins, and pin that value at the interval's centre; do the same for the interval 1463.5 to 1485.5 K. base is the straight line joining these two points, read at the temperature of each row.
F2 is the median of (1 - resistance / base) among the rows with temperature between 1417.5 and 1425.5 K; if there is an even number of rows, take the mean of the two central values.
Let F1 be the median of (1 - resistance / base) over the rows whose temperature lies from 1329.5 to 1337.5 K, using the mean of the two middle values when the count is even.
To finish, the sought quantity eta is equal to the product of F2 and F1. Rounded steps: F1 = -0.1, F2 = -0.41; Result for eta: 0.04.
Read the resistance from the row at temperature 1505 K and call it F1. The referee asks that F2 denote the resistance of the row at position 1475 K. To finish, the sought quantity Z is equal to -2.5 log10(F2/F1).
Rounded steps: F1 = 171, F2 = 126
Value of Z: 0.3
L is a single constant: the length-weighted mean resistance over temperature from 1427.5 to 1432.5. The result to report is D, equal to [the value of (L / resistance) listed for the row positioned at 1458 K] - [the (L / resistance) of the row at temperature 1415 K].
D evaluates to 0.47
